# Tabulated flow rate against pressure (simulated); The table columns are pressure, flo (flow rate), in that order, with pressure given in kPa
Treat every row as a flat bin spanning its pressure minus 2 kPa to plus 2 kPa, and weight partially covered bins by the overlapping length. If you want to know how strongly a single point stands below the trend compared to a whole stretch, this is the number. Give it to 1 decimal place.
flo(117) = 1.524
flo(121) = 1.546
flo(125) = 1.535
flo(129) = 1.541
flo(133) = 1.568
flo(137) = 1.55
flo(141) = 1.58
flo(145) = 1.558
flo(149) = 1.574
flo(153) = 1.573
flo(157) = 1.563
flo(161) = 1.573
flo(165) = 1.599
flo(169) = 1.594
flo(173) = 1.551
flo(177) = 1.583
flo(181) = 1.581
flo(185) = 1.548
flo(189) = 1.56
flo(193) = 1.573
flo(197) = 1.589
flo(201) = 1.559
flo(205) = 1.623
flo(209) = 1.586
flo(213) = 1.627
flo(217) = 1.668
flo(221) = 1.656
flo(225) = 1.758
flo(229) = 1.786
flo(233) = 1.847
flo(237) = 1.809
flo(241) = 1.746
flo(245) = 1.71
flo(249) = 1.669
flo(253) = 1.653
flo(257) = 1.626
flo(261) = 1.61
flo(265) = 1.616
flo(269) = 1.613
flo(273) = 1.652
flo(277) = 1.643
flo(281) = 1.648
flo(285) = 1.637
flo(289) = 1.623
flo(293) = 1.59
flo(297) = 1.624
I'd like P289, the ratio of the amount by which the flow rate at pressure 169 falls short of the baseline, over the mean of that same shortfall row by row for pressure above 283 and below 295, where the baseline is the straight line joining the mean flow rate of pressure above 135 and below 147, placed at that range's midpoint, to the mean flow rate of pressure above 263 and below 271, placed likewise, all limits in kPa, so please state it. -2.9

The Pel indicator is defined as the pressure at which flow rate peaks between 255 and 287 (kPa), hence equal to 273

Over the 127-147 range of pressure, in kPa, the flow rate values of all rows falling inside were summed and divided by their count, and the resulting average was 1.559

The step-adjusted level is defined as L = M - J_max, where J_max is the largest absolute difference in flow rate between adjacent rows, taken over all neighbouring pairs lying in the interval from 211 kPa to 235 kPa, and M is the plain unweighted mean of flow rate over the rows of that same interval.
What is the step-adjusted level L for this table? 1.62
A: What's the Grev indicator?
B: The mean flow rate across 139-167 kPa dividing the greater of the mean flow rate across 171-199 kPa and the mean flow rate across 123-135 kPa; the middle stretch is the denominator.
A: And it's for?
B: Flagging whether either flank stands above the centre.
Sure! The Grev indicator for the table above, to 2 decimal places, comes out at 1.00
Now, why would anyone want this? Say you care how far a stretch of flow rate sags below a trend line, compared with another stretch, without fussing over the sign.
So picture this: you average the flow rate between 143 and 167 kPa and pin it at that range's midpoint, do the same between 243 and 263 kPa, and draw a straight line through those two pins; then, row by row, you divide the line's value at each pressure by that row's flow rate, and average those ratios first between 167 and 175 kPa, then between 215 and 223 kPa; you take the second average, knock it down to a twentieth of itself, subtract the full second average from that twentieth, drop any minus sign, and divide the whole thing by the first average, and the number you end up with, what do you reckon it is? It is 0.921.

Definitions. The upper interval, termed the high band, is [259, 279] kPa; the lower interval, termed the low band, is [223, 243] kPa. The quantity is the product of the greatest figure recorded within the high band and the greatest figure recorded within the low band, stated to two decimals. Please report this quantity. 3.05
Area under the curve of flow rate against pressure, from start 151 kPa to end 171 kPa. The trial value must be 31.6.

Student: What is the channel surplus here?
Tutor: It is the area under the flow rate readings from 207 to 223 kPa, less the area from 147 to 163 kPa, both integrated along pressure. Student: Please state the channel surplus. 1.0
